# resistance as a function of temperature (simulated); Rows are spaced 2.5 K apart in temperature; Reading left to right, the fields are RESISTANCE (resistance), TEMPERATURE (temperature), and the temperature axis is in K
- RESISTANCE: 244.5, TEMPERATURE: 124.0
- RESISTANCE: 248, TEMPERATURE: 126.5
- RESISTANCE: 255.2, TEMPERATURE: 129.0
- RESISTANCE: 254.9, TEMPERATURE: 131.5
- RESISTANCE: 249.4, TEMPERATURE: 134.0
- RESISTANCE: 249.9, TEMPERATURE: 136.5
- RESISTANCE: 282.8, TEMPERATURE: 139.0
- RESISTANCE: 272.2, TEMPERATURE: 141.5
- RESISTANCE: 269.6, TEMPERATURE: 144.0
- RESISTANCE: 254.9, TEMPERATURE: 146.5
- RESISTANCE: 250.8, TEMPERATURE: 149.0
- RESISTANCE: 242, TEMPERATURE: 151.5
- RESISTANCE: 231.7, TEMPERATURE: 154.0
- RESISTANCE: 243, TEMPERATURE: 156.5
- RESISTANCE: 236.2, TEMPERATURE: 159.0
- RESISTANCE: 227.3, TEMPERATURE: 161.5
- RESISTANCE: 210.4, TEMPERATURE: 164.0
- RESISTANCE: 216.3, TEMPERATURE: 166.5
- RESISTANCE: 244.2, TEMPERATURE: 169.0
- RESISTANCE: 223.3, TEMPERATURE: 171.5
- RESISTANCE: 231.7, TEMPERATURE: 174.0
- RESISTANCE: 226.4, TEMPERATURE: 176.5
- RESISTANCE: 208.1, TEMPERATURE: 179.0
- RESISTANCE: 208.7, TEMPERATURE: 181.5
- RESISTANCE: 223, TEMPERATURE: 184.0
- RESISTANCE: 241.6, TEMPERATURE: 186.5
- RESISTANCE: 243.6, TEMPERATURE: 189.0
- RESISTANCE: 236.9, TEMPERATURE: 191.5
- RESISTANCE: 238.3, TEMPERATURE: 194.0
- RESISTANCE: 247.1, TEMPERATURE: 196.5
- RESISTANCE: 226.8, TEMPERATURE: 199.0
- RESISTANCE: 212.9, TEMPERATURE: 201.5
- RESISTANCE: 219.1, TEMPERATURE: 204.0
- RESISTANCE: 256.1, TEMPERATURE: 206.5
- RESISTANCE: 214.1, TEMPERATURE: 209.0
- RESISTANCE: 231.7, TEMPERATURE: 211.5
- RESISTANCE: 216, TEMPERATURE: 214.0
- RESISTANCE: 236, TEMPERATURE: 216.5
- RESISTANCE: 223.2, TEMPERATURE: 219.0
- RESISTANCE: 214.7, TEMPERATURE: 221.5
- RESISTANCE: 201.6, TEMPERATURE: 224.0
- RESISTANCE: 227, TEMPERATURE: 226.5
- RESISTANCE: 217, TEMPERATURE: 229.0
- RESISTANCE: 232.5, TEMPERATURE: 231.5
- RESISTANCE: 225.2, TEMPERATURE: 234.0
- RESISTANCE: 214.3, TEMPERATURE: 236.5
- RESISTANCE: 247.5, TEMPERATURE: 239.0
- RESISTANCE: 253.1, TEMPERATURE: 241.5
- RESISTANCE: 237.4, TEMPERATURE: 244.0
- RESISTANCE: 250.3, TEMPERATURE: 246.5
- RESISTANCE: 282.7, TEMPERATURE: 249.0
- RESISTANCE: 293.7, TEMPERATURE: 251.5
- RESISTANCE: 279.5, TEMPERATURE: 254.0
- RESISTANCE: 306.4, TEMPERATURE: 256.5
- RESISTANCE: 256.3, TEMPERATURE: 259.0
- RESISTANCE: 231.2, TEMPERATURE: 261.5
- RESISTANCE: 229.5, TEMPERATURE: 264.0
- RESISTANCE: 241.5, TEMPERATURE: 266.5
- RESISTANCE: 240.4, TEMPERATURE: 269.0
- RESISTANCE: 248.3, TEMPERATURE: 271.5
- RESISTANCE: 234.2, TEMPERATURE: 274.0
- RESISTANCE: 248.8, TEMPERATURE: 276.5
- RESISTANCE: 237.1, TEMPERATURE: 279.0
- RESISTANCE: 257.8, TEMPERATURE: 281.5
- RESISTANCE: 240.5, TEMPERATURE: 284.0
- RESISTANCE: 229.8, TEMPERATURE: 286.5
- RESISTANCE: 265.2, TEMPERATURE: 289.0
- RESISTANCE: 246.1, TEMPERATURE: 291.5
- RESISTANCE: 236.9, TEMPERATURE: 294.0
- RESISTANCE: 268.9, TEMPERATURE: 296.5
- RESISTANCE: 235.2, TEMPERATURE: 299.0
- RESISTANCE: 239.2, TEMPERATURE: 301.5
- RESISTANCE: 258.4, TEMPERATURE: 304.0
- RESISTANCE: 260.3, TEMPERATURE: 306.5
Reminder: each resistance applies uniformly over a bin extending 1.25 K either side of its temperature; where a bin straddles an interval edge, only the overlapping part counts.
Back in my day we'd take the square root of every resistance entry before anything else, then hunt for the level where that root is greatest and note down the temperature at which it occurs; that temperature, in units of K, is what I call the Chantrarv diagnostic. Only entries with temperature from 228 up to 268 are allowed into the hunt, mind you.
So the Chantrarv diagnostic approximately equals 256.5 K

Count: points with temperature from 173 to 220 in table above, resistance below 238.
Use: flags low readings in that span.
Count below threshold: 14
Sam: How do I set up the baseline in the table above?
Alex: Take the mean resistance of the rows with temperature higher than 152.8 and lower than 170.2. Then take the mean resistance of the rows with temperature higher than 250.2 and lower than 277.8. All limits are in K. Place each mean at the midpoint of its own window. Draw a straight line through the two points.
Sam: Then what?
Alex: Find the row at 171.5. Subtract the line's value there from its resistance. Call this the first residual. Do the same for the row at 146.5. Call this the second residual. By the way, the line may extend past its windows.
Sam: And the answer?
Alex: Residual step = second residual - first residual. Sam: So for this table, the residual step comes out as 38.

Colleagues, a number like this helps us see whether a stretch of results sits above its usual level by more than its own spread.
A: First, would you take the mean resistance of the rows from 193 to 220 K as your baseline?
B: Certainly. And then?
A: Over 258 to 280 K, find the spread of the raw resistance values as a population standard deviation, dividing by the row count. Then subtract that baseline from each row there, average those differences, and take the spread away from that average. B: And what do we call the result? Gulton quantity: 3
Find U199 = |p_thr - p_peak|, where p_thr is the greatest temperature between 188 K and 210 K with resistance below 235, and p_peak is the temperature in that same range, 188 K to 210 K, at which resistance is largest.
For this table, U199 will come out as 2.5 K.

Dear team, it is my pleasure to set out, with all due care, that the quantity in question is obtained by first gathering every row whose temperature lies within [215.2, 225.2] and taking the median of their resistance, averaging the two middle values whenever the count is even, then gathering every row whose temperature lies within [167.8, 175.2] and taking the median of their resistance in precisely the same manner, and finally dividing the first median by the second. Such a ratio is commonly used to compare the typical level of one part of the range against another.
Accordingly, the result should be 0.94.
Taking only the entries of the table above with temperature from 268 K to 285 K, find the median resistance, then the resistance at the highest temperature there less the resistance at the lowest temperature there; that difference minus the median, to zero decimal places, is -240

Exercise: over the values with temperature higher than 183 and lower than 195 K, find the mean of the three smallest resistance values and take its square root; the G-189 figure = 15.3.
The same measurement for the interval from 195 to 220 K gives 14.6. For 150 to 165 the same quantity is 14.9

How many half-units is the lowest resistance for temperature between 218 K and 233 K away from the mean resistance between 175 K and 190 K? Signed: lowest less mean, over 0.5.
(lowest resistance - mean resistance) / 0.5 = -47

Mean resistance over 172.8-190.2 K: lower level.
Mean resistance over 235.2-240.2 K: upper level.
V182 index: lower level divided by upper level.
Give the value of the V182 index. 0.98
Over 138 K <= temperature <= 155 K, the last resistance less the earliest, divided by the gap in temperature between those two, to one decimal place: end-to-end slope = -3.4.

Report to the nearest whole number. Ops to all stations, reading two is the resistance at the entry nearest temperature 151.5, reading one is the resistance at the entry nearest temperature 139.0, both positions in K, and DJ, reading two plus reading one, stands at 525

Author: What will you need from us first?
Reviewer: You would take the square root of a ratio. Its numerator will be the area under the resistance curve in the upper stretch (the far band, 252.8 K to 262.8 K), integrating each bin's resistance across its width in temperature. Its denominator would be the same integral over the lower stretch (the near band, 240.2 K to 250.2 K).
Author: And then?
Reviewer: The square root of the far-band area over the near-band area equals 1.02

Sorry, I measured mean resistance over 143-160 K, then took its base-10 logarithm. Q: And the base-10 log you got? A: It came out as 2.392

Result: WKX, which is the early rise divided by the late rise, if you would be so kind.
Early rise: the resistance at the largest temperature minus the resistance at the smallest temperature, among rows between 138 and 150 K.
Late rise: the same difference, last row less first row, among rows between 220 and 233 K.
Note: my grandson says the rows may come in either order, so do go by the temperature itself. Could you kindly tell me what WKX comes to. -1.8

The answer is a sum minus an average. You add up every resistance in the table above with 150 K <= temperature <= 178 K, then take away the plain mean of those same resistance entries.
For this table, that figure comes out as 2302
